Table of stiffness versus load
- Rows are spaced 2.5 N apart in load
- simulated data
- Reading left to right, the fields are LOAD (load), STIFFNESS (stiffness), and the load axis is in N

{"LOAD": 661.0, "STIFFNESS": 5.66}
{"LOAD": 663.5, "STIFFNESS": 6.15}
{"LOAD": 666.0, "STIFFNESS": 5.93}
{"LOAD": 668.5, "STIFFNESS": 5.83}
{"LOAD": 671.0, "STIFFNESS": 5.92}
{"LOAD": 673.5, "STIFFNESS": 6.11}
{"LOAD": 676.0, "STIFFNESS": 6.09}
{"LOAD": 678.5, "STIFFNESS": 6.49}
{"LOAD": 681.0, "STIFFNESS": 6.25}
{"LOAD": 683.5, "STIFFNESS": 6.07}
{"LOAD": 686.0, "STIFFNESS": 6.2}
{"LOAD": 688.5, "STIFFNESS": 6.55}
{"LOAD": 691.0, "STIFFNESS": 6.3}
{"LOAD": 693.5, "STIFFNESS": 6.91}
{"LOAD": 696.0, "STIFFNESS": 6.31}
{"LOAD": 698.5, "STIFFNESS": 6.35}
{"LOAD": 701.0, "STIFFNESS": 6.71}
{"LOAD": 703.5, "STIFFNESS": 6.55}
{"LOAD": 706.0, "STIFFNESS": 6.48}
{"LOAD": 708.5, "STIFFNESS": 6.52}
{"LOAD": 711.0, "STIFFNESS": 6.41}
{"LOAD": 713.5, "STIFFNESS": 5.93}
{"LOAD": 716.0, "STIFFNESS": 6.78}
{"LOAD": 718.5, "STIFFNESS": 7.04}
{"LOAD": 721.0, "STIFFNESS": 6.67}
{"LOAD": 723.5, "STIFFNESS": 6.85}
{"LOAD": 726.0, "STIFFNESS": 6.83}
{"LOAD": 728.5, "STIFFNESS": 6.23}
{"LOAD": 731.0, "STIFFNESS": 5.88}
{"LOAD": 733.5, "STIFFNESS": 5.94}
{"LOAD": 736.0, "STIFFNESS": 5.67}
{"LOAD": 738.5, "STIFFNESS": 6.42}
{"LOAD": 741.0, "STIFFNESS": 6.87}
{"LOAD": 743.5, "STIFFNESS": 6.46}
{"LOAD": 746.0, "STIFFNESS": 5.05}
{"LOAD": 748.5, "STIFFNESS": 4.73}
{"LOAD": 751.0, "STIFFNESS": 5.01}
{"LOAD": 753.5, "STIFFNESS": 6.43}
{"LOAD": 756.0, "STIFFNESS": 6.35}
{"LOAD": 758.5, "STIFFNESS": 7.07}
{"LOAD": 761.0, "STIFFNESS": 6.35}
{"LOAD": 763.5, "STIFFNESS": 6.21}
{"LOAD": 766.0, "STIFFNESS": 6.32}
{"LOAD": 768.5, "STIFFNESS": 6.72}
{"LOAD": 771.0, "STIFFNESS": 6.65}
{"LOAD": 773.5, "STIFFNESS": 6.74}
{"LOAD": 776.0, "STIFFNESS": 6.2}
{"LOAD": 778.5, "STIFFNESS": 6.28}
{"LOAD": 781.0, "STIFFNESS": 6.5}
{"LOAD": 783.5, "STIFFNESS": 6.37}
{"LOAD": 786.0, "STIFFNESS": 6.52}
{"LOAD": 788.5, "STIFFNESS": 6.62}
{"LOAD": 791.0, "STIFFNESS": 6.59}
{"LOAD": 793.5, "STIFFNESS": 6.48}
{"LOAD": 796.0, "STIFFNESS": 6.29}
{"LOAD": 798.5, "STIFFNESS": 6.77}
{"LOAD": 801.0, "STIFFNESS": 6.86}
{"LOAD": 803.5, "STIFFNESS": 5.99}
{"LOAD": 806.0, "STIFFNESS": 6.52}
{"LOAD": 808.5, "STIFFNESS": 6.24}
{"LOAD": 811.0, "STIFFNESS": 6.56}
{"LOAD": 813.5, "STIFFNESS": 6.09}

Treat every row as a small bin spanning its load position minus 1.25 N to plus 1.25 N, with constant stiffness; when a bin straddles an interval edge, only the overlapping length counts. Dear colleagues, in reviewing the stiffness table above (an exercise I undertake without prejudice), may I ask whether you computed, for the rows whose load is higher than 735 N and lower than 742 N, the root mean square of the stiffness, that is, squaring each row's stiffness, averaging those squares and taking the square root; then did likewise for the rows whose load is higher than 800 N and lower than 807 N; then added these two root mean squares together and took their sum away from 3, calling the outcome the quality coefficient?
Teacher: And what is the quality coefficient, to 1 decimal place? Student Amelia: -9.8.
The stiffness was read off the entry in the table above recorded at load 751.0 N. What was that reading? 5.01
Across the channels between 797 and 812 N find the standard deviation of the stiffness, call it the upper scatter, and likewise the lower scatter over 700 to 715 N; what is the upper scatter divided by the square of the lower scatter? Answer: 5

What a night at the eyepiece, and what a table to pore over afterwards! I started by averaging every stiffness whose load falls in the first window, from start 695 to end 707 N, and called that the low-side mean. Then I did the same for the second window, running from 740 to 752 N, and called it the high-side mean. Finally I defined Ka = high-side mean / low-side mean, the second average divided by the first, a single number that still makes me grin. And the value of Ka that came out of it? 0.87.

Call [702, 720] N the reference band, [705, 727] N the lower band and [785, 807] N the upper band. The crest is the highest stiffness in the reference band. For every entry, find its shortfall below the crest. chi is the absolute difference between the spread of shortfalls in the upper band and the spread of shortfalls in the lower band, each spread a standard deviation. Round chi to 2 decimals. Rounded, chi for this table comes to 0.07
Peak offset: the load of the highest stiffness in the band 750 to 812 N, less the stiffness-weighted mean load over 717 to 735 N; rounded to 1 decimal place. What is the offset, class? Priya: 32.8 N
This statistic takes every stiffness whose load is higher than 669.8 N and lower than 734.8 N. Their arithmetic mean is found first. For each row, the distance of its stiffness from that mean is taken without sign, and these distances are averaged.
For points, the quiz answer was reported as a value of 0.277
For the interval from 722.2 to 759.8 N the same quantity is 0.591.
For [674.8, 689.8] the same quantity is 0.163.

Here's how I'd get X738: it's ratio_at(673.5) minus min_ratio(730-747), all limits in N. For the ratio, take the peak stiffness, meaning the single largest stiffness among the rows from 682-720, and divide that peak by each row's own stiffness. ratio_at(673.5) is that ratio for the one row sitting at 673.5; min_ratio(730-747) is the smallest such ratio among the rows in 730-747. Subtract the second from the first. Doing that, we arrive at 0.13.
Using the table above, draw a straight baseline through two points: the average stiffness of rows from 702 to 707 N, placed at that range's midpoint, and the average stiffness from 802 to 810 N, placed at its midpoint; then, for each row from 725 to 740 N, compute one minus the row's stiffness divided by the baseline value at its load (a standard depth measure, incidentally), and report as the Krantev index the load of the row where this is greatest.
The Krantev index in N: 736.0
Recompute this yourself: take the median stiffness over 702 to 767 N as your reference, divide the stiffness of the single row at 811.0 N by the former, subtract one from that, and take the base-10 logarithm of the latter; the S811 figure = -1.65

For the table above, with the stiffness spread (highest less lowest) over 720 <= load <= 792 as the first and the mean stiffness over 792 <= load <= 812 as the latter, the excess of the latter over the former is 4.12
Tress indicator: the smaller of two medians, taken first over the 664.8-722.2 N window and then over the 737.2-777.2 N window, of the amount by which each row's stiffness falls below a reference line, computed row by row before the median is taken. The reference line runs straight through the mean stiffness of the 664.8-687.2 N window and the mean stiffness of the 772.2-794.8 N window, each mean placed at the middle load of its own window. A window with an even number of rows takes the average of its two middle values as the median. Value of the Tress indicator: -0.17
